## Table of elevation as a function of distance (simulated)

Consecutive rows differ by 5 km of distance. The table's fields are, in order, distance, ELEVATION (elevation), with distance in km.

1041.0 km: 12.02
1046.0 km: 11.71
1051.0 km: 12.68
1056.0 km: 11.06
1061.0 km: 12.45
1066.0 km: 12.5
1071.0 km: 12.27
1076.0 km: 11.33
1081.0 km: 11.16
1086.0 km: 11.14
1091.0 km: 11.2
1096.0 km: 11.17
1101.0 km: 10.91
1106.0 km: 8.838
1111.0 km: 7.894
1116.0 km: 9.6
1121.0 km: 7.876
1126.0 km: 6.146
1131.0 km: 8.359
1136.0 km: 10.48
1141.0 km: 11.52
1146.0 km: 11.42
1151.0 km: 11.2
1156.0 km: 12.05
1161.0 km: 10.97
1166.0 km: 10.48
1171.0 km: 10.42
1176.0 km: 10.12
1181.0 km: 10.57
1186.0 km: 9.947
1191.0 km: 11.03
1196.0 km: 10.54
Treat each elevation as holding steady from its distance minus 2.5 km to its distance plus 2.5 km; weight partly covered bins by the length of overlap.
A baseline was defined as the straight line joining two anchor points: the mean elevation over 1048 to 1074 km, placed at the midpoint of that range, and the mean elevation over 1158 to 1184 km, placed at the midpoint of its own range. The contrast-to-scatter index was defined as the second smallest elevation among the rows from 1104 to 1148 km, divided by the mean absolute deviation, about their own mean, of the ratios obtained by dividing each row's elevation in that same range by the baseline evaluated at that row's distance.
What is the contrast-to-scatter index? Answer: 57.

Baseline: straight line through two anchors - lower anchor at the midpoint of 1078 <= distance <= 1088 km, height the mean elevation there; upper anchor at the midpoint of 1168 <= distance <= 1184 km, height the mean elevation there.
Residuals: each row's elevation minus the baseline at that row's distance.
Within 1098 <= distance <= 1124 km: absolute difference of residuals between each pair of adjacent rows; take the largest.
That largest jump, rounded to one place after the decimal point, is 2.0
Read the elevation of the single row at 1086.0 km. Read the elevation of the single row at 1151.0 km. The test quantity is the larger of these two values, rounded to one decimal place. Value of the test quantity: 11.2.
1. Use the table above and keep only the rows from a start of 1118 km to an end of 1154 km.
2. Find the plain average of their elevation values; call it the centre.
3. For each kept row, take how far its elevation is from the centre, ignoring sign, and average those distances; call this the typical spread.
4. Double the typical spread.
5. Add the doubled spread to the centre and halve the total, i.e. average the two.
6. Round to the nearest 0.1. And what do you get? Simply 6.6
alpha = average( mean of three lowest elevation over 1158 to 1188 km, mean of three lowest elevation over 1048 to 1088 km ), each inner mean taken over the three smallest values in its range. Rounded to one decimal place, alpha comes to 10.6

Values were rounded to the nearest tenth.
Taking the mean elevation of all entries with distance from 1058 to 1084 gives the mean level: 11.9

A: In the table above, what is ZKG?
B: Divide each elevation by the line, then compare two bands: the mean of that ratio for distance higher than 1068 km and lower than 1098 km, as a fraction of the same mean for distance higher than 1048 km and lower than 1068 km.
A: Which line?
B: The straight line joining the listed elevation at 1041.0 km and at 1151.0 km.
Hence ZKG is 0.95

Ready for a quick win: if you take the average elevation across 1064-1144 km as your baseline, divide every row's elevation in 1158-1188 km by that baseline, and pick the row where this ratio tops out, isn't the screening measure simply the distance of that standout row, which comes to 1161.0 km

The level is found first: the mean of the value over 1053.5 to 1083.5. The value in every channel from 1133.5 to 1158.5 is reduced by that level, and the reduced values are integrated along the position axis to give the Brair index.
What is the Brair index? -12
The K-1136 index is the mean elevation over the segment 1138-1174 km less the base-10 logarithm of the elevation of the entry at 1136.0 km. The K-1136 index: 10.1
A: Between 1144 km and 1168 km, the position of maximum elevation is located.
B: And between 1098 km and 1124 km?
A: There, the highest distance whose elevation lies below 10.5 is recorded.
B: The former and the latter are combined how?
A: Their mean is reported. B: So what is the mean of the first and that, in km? 1138.5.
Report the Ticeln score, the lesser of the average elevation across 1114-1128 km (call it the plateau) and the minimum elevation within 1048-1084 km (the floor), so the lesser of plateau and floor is 7.9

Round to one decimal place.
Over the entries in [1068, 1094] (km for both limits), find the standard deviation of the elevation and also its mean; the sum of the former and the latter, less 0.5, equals 11.4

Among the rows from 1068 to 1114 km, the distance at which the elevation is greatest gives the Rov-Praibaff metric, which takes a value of 1071.0 km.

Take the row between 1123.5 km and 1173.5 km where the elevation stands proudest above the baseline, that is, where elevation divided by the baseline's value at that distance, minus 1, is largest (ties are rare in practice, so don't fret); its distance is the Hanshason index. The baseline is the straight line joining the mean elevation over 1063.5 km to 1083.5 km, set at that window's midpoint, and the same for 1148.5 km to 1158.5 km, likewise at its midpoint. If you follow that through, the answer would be 1156.0 km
